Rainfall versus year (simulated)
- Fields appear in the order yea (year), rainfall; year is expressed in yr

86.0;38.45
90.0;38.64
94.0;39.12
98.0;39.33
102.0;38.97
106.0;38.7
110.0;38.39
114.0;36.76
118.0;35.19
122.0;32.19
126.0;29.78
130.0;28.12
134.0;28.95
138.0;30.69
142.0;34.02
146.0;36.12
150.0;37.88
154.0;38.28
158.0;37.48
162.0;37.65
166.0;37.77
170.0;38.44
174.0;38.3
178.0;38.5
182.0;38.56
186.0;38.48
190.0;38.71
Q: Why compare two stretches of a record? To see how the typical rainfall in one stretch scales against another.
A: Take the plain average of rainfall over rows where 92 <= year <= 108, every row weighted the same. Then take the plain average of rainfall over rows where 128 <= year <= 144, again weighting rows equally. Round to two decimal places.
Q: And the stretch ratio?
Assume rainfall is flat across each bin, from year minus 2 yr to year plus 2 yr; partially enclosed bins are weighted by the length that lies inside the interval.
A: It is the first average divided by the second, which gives 1.28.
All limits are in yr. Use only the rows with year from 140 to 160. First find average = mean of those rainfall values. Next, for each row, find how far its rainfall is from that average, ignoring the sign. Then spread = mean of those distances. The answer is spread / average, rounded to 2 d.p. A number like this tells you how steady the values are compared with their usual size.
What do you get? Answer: 0.04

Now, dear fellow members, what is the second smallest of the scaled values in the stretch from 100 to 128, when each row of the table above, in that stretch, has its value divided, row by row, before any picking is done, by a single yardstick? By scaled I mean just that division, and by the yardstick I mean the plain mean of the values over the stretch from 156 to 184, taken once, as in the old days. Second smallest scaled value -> 0.84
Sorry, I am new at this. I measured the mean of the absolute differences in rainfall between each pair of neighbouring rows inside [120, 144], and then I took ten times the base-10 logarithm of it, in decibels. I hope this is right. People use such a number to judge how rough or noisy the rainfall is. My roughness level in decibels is 3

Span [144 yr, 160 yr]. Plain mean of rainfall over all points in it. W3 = 37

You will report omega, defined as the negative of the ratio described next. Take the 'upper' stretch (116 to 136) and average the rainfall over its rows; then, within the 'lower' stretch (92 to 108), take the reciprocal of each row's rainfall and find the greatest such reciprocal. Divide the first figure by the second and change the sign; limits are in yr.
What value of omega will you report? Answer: -1194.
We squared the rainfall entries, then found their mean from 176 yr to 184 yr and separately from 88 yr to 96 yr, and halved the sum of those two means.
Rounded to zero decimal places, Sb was 1498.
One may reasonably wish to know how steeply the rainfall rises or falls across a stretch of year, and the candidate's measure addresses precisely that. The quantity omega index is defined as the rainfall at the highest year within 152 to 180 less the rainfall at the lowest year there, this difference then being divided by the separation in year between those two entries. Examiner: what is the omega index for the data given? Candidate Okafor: 0.0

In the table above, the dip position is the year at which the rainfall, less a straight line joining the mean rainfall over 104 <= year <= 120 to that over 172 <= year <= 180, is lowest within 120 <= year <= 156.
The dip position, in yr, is 130.0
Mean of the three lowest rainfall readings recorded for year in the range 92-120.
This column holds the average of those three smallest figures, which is 36.8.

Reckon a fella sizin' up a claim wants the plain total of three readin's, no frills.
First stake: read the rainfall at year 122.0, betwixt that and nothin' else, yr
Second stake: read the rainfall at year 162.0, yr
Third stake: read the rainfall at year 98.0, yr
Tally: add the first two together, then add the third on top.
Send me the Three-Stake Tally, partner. 109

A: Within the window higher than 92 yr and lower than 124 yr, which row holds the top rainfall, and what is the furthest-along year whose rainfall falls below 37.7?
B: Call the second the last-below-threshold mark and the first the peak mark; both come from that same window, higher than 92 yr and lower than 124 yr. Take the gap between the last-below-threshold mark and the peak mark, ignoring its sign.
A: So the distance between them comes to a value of 24 yr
